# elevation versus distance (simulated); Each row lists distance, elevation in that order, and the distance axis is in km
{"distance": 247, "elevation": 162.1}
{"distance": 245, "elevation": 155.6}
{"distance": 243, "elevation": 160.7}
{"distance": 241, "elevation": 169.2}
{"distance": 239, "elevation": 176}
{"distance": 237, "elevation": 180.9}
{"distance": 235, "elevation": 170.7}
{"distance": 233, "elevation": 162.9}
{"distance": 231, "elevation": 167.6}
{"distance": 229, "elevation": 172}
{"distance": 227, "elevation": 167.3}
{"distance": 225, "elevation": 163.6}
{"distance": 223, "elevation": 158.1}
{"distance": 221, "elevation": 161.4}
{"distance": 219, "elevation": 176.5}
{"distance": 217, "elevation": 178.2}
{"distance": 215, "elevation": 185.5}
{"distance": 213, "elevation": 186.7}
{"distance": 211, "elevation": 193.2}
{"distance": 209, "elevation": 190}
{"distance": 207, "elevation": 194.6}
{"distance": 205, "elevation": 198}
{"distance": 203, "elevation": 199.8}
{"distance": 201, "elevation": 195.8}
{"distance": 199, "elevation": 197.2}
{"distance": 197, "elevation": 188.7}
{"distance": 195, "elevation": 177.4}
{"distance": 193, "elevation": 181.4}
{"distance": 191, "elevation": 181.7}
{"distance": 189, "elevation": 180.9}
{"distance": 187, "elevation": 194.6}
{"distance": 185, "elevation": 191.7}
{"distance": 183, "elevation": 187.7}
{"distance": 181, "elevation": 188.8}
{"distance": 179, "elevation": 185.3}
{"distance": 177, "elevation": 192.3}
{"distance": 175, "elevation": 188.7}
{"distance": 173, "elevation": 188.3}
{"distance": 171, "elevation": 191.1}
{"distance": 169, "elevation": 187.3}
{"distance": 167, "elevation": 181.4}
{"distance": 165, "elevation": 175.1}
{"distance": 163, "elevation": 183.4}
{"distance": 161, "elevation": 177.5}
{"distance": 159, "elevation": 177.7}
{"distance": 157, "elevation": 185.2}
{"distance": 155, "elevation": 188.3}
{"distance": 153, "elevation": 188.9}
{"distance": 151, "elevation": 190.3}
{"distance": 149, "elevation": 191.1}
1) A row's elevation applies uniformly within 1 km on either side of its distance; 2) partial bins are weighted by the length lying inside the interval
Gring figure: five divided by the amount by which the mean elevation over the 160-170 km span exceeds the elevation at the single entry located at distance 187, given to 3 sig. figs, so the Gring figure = -0.366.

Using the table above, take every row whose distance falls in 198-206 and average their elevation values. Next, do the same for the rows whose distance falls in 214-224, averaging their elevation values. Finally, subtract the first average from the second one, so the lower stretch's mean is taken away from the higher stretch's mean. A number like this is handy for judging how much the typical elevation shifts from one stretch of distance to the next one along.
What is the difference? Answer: -26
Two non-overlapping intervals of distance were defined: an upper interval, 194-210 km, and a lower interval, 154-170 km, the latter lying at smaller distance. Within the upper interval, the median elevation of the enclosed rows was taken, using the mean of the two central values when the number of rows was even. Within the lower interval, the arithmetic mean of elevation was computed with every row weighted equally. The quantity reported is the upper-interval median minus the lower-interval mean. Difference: 13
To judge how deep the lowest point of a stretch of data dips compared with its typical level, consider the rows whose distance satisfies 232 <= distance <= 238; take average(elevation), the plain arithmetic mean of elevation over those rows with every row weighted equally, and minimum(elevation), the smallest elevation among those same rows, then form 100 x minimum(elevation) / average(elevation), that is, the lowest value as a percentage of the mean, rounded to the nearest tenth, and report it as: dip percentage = 95.0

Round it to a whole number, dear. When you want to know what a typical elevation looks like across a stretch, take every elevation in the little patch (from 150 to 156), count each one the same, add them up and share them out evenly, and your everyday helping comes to 189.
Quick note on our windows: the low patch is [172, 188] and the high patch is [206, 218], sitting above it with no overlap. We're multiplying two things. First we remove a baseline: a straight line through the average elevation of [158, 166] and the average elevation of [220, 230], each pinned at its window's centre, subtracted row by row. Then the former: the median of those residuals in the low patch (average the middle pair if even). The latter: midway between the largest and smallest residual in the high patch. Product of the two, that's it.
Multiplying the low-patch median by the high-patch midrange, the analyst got 271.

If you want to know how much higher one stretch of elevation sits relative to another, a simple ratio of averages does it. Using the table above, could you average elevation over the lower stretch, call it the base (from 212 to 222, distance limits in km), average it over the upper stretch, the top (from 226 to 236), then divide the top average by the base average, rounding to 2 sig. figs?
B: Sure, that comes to 0.95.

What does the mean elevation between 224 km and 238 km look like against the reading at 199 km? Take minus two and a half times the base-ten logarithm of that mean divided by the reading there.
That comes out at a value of 0.17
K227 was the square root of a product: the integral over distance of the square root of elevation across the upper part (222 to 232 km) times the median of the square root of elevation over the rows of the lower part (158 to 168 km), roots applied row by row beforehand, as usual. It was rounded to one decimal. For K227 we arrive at 41.4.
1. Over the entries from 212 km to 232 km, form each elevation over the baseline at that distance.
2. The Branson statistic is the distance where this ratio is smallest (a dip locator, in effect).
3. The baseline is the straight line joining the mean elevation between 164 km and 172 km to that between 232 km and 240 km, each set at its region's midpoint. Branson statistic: 223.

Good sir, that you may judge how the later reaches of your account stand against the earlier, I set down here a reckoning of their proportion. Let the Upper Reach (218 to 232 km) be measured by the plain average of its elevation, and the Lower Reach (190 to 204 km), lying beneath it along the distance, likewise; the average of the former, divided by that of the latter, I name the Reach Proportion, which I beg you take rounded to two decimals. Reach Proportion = 0.88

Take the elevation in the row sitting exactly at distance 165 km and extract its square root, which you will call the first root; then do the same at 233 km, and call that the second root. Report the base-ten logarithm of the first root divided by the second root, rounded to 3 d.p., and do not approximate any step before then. 0.016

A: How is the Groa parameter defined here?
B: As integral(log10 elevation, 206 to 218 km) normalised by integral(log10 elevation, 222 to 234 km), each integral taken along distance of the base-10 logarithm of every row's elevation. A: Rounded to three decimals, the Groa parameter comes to 1.025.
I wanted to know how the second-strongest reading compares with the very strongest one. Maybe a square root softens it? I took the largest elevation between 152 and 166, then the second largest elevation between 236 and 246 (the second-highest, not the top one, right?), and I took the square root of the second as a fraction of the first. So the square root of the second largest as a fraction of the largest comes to 0.97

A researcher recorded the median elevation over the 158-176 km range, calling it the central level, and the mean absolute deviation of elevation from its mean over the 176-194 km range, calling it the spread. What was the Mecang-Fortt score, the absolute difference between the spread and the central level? 179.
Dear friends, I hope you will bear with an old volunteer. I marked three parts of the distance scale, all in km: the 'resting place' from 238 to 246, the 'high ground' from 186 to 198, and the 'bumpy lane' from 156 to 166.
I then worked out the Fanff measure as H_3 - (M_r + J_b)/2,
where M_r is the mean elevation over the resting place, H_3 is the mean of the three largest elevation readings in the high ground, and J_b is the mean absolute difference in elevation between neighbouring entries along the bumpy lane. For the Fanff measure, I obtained 103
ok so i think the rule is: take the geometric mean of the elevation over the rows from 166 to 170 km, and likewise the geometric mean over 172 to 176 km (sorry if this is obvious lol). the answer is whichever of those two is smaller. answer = 184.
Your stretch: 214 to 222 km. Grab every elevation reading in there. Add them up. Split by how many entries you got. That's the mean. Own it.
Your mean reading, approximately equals 175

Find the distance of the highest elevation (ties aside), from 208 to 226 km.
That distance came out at 211 km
